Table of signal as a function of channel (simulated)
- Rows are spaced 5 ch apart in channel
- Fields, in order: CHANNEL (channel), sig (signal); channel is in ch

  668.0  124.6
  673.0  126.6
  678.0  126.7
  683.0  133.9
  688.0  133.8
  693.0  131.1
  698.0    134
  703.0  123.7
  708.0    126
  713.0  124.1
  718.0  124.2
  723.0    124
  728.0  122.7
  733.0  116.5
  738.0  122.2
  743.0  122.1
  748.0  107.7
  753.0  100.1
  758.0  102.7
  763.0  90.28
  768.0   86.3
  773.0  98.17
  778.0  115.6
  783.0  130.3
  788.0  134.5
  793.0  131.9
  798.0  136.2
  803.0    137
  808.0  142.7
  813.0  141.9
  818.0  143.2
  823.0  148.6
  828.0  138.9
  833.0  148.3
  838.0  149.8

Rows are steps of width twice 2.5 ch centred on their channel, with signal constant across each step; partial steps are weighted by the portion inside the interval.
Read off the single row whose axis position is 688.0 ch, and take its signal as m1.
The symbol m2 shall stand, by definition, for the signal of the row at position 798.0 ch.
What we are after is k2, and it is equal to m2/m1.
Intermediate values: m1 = 133.8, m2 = 136.2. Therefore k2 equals 1.02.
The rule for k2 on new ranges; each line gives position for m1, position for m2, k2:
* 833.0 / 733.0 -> 0.79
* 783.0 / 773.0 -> 0.75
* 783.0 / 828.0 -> 1.07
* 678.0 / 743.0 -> 0.96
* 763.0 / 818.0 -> 1.59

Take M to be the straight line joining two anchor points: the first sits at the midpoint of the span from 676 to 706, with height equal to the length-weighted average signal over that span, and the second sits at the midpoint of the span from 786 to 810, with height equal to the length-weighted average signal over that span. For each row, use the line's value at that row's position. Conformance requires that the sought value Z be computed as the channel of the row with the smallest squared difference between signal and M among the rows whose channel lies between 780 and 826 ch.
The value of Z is 798.0 ch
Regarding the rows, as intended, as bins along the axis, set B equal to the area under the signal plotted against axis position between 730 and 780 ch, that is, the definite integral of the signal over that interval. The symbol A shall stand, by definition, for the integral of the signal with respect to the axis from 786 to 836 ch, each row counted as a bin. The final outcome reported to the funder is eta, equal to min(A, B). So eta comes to 5312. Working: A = 7024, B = 5312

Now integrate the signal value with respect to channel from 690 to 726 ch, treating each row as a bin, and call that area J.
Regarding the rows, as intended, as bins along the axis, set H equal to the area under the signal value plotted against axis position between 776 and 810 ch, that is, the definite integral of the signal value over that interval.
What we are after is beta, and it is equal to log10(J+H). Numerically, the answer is 3.96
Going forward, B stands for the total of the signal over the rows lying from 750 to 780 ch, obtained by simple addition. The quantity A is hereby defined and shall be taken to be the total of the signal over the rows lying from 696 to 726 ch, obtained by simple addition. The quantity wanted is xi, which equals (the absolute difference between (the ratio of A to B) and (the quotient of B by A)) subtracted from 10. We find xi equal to 9.51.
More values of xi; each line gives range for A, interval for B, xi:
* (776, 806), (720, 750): 9.81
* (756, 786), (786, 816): 9.43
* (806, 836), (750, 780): 9.23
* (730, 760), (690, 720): 9.74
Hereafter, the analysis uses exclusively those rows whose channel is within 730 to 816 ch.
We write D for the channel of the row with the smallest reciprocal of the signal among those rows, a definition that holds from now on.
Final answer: 808.0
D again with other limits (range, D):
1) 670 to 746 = 698.0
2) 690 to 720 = 698.0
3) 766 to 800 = 798.0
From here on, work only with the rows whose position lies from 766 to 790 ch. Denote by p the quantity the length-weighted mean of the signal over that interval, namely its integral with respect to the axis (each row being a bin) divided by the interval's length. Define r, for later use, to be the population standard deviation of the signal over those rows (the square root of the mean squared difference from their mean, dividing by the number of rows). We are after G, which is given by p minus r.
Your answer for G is 95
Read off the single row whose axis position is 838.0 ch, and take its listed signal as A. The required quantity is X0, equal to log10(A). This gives 2.18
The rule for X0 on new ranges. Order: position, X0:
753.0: 2.00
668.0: 2.10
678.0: 2.10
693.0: 2.12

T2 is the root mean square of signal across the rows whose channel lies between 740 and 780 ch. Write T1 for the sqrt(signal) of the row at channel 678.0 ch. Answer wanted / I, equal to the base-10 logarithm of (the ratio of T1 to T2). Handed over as -0.96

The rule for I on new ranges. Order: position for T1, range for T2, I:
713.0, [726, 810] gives -1.03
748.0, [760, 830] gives -1.09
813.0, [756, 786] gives -0.95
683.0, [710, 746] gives -1.02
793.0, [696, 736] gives -1.03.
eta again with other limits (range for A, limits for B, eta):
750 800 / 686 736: 5616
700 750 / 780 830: 6079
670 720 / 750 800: 5616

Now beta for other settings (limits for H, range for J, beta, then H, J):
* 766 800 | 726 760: 3.90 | 4054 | 3857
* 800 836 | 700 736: 3.98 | 5146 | 4434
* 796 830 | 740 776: 3.93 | 4805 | 3656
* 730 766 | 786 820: 3.94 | 3912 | 4698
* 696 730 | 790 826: 3.97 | 4265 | 5044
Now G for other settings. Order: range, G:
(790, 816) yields 134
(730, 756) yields 105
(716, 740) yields 119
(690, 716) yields 124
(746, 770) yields 89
